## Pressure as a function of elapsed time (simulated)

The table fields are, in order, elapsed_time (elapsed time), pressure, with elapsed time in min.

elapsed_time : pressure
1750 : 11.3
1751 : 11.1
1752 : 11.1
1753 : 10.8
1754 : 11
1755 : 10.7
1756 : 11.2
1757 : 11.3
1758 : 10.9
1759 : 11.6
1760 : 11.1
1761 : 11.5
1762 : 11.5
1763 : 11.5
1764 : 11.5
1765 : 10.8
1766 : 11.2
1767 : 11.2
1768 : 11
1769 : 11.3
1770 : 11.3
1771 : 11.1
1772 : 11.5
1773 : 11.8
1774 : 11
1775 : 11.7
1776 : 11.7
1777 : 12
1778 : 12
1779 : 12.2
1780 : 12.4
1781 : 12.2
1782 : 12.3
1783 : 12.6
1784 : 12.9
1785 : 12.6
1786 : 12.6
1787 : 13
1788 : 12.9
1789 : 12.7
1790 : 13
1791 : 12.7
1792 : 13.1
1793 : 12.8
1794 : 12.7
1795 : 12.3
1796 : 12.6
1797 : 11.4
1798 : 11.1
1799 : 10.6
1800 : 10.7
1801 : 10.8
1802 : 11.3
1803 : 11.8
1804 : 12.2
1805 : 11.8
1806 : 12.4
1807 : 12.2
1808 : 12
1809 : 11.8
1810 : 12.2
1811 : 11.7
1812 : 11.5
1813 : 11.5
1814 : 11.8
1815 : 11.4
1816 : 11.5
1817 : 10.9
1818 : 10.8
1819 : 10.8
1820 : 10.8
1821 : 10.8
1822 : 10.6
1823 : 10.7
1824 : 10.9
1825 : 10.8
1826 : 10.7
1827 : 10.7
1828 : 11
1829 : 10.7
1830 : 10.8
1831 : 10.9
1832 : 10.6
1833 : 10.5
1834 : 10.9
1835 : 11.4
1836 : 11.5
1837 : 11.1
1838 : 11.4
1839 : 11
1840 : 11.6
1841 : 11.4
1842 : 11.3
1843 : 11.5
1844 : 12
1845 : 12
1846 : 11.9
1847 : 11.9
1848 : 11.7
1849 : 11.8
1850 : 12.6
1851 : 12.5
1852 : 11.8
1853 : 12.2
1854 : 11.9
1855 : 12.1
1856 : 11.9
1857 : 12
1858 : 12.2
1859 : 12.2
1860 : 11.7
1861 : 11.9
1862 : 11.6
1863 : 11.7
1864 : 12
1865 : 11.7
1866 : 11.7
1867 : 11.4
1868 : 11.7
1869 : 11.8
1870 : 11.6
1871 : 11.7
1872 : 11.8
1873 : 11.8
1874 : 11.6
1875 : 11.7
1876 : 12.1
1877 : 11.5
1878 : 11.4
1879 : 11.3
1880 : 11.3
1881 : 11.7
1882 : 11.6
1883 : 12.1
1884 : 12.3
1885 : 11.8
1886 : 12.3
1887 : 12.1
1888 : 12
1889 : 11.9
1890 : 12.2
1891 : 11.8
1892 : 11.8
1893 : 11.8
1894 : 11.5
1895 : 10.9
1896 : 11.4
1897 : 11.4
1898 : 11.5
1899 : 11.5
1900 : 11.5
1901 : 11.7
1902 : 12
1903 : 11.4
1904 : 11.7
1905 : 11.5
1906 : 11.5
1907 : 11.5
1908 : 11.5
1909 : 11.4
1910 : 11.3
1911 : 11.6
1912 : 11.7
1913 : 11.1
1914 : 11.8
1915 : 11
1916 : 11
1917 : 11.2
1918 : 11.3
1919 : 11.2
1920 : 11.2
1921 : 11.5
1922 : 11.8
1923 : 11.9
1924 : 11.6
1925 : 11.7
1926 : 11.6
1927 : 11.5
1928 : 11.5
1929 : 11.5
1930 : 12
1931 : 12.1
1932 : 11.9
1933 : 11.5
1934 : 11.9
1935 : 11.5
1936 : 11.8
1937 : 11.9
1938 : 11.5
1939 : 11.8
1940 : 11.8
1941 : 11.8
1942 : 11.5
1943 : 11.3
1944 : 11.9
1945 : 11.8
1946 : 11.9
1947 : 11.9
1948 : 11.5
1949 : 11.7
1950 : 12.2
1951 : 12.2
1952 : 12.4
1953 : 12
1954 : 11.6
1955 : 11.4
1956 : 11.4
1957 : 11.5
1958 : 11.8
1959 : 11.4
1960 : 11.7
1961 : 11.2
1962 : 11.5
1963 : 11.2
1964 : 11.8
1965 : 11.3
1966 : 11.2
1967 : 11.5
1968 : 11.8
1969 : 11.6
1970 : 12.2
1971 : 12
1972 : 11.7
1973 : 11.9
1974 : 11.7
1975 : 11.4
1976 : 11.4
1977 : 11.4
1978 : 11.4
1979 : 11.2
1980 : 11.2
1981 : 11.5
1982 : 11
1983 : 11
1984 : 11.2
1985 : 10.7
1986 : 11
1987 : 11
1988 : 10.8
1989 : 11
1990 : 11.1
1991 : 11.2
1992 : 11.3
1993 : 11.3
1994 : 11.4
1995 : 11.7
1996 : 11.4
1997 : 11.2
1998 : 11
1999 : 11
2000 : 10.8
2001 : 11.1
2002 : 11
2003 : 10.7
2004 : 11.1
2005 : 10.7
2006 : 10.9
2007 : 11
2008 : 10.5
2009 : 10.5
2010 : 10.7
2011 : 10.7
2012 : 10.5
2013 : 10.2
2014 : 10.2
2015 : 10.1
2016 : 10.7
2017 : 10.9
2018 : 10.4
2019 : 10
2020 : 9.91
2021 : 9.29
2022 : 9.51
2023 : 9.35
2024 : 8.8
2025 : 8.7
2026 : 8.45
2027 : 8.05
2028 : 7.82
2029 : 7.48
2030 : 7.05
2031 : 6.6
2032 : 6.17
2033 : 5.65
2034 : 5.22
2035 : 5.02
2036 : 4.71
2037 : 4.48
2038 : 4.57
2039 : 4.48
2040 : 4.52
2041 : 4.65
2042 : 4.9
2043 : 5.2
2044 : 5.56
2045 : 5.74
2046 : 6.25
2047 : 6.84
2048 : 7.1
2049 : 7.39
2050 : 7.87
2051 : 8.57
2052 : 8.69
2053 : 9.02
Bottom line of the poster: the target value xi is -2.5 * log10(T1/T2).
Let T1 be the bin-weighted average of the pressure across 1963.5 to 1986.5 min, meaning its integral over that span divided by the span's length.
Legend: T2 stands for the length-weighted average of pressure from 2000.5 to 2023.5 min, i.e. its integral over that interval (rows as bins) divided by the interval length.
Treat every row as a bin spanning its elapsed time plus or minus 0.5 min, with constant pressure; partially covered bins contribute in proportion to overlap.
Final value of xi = -0.10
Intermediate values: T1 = 11.4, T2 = 10.4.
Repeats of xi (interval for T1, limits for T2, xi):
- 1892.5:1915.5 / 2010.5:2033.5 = -0.27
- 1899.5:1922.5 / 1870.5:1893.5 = 0.03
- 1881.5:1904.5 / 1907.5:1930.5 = -0.03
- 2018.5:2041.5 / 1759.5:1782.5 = 0.55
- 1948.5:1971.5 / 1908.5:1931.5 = -0.02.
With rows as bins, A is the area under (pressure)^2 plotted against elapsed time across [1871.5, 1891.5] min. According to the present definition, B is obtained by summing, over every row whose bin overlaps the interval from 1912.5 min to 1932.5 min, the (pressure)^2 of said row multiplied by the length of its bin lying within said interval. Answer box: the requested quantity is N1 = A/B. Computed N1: 1.05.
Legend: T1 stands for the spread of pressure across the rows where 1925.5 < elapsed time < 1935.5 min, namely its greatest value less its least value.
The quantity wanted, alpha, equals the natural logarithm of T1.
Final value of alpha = -0.5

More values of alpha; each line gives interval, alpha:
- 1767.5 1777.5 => 0.0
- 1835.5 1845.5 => 0.0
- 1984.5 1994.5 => -0.4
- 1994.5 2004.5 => 0.0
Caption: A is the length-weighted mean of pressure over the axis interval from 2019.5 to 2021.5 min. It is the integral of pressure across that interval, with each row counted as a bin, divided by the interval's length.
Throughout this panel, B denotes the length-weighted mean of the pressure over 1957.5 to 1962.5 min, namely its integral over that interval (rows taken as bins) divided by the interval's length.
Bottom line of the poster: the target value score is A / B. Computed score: 0.83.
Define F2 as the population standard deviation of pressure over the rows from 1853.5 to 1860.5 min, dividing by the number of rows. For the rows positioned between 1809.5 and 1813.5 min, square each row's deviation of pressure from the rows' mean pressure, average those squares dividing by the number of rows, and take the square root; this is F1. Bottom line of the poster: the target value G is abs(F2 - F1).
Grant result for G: 0.12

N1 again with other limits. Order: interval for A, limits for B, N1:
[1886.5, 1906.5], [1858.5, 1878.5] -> 0.99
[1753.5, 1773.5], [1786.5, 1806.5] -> 0.86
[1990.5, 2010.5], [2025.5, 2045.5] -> 3.43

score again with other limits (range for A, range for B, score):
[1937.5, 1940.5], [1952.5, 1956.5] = 1.01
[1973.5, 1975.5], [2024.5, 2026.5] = 1.35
